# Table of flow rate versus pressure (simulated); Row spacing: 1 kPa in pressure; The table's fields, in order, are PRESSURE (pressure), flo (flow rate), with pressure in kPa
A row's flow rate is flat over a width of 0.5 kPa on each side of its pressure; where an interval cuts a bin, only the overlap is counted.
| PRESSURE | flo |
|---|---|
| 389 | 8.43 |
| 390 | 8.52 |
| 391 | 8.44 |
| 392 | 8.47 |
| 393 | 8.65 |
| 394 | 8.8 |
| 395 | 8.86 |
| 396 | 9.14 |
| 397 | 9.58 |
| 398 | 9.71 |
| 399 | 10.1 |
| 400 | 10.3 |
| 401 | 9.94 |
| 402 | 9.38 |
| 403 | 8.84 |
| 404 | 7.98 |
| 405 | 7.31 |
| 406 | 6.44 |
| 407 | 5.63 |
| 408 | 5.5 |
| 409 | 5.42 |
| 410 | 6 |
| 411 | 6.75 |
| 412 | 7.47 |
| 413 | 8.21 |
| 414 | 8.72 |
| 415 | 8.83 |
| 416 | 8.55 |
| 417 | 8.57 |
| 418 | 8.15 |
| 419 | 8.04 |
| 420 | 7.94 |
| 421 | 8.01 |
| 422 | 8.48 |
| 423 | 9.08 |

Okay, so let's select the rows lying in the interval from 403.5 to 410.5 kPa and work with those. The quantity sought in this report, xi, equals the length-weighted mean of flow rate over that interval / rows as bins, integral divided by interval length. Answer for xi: 6.3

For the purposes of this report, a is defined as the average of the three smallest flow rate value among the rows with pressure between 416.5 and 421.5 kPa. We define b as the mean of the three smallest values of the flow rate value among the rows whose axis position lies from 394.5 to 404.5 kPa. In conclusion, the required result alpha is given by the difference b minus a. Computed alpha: 0.6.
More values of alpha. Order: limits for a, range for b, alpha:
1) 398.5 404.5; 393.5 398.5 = 0.2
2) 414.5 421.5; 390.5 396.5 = 0.5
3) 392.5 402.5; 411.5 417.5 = -0.7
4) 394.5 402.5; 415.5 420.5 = -1.1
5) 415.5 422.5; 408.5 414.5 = -1.9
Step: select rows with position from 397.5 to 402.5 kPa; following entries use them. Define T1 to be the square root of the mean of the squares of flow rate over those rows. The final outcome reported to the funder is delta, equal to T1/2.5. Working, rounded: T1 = 9.9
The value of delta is 4.0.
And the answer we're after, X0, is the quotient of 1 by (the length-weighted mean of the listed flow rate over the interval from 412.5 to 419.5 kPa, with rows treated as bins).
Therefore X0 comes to 0.119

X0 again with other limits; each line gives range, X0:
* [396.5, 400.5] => 0.101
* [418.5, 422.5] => 0.123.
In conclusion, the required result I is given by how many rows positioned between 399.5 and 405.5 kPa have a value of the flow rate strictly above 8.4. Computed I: 4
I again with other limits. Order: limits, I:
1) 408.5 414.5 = 1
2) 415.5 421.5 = 2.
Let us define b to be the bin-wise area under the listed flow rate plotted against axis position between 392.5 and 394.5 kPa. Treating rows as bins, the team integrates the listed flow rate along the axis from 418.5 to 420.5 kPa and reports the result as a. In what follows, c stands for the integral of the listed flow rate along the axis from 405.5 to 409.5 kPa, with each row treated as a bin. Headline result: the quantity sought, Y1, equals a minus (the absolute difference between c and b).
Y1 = 10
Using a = 16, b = 17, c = 23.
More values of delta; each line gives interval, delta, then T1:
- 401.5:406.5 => 3.2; 8.1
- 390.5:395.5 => 3.5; 8.6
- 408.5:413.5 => 2.7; 6.8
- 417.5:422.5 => 3.3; 8.1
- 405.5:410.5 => 2.3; 5.8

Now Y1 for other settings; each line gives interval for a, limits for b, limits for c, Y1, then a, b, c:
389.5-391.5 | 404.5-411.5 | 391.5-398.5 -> -3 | 17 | 43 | 63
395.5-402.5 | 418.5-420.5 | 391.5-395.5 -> 49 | 68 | 16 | 35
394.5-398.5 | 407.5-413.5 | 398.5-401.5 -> 28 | 37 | 39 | 30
